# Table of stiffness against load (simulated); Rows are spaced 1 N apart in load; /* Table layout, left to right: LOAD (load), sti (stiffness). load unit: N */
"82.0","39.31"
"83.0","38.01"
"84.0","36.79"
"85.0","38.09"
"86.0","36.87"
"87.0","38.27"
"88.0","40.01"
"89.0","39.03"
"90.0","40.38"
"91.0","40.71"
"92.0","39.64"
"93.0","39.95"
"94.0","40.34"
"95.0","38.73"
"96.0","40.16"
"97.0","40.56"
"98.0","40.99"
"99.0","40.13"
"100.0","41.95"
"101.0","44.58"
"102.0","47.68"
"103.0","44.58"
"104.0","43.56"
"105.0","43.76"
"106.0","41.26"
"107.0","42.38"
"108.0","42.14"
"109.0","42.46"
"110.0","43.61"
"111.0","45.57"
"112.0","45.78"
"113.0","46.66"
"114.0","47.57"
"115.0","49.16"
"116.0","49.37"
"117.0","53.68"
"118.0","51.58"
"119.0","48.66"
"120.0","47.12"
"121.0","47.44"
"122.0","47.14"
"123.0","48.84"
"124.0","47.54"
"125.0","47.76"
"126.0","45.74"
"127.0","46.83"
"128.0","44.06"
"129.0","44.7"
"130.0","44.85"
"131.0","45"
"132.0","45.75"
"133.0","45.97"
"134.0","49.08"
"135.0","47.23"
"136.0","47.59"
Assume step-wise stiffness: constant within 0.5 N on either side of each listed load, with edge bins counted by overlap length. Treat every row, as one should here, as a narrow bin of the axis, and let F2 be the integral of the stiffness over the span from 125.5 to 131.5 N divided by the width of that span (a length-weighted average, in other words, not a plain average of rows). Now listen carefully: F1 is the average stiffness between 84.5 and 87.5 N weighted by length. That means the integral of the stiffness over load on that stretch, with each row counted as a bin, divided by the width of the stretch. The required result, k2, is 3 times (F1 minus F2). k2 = -22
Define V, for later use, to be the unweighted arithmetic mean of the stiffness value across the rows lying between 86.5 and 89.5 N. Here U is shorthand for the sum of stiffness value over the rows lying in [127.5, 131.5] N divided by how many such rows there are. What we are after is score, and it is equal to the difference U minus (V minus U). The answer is 50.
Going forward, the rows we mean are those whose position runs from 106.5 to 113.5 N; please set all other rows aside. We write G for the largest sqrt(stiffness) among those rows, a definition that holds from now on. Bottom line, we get 6.8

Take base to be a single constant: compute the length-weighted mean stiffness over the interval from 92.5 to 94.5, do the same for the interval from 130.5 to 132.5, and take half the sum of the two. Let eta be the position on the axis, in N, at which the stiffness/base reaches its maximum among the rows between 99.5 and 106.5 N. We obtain 102.0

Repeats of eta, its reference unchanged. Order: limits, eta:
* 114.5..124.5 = 117.0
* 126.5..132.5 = 127.0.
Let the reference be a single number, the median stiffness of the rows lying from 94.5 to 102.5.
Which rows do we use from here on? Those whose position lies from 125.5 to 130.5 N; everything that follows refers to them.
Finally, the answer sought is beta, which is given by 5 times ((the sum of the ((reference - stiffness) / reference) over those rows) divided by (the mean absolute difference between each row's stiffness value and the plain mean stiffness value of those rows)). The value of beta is -3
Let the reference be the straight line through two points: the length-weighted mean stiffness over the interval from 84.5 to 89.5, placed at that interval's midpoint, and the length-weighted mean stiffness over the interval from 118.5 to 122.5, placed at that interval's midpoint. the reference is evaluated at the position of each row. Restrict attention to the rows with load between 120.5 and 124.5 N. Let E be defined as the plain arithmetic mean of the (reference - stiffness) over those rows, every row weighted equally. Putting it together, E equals 0.4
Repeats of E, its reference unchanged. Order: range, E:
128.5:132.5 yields 5.2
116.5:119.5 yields -4.4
